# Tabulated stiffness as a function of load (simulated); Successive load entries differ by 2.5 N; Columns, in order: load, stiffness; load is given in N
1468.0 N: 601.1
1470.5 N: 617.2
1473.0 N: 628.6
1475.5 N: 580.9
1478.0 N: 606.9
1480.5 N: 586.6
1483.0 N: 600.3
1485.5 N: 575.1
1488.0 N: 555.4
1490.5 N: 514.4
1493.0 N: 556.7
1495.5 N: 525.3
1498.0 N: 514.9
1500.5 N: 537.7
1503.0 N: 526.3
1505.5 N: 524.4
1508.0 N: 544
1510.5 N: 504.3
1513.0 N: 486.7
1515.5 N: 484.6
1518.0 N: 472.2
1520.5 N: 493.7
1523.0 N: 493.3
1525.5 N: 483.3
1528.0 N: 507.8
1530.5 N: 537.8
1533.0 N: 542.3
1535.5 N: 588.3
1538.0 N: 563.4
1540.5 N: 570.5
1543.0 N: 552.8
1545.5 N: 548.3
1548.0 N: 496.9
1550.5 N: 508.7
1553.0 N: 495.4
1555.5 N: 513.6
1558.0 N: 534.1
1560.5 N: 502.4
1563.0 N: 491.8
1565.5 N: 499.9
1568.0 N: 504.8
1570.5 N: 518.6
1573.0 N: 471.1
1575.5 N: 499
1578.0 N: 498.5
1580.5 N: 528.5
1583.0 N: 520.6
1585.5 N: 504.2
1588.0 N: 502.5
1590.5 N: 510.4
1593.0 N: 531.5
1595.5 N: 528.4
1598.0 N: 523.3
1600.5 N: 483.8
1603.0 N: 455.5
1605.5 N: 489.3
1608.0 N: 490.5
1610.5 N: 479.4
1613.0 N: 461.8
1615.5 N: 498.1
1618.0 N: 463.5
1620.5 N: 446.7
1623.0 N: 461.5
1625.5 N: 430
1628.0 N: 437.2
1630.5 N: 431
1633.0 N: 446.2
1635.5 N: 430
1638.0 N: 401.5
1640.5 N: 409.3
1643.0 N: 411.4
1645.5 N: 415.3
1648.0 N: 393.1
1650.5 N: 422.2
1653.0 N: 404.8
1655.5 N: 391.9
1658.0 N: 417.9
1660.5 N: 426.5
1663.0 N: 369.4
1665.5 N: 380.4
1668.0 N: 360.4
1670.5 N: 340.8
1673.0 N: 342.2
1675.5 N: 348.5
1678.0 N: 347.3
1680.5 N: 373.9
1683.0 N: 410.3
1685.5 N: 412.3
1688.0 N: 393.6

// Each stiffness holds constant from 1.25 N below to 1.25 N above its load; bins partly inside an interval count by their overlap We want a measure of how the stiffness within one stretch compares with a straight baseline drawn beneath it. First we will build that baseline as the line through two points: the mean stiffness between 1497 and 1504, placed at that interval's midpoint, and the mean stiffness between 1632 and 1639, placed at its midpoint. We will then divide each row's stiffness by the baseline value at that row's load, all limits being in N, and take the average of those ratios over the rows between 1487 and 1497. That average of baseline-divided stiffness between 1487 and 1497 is 1.01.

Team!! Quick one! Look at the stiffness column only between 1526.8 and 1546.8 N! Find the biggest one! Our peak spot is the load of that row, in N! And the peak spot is 1535.5 N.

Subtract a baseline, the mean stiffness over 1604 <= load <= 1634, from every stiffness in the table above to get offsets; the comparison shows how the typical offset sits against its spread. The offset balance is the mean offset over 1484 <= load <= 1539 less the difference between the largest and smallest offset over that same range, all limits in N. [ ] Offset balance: -53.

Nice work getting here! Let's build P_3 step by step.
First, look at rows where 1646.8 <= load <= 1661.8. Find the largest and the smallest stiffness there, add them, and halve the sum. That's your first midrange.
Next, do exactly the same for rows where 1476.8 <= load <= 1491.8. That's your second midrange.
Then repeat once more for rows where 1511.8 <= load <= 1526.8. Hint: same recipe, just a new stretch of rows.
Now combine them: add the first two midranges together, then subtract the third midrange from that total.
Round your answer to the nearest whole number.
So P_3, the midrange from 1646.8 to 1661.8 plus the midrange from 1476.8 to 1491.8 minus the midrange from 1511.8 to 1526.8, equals 487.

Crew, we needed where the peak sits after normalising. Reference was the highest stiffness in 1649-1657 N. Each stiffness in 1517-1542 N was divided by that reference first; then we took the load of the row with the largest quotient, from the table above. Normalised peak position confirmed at 1535.5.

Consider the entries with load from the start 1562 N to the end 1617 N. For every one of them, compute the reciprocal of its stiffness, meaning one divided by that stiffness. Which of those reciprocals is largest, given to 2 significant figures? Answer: 0.0022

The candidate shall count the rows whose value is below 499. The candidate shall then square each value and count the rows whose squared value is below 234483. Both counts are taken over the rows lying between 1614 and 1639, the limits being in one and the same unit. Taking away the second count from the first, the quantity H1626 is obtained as 1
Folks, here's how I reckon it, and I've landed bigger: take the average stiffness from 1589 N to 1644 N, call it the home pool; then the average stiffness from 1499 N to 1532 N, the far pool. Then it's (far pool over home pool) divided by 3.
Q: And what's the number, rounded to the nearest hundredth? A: 0.36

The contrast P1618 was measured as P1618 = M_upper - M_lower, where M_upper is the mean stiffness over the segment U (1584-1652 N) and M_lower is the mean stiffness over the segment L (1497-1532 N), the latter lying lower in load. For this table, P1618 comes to -47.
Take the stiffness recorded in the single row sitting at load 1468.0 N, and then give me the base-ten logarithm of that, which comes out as 2.78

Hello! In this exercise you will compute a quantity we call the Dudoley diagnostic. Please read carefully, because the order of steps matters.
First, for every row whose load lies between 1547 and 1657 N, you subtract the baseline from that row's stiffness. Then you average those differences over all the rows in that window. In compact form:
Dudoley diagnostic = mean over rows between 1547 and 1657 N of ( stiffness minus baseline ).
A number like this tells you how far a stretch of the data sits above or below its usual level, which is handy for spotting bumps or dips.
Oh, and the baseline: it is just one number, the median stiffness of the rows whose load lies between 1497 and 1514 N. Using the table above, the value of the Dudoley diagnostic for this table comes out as -51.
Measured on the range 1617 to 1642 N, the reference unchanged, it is -89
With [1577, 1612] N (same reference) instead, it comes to -21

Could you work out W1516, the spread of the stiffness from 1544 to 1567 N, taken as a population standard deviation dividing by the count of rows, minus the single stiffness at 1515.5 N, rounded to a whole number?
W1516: -467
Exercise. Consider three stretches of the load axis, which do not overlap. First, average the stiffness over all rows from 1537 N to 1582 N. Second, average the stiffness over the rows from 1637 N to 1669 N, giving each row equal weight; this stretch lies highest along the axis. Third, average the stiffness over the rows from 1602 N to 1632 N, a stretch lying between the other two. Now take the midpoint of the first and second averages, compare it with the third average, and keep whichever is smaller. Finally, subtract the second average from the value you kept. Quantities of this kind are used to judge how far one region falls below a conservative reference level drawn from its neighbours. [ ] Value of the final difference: 58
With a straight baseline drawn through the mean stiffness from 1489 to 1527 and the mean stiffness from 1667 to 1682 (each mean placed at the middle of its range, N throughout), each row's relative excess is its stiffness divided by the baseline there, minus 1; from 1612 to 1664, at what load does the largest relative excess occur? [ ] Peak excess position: 1615.5 N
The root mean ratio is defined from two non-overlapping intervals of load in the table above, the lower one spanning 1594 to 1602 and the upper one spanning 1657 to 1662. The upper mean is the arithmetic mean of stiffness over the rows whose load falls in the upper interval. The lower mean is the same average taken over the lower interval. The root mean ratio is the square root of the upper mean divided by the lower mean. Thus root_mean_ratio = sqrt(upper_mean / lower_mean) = 0.91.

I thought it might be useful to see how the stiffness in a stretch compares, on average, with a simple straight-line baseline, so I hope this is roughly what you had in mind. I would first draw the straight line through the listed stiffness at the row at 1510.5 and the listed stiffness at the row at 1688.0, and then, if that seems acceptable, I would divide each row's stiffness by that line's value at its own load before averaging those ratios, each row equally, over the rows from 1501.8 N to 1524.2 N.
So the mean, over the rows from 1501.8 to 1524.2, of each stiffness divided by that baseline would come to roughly 1.00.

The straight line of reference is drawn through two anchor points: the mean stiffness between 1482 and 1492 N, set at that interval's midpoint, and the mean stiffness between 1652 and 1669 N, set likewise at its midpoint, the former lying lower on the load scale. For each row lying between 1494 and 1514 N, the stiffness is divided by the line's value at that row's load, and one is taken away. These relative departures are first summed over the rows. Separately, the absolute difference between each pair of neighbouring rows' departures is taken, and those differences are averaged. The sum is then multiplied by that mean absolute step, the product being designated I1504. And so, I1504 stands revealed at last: -0.011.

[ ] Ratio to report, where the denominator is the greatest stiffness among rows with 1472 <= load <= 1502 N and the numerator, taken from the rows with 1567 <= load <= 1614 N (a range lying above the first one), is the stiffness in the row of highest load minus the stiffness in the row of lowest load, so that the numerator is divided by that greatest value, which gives -0.07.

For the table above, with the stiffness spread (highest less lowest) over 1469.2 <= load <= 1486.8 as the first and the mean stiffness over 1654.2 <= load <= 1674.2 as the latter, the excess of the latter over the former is 325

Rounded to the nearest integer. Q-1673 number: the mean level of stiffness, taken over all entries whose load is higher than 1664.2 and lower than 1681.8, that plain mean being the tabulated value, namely 356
